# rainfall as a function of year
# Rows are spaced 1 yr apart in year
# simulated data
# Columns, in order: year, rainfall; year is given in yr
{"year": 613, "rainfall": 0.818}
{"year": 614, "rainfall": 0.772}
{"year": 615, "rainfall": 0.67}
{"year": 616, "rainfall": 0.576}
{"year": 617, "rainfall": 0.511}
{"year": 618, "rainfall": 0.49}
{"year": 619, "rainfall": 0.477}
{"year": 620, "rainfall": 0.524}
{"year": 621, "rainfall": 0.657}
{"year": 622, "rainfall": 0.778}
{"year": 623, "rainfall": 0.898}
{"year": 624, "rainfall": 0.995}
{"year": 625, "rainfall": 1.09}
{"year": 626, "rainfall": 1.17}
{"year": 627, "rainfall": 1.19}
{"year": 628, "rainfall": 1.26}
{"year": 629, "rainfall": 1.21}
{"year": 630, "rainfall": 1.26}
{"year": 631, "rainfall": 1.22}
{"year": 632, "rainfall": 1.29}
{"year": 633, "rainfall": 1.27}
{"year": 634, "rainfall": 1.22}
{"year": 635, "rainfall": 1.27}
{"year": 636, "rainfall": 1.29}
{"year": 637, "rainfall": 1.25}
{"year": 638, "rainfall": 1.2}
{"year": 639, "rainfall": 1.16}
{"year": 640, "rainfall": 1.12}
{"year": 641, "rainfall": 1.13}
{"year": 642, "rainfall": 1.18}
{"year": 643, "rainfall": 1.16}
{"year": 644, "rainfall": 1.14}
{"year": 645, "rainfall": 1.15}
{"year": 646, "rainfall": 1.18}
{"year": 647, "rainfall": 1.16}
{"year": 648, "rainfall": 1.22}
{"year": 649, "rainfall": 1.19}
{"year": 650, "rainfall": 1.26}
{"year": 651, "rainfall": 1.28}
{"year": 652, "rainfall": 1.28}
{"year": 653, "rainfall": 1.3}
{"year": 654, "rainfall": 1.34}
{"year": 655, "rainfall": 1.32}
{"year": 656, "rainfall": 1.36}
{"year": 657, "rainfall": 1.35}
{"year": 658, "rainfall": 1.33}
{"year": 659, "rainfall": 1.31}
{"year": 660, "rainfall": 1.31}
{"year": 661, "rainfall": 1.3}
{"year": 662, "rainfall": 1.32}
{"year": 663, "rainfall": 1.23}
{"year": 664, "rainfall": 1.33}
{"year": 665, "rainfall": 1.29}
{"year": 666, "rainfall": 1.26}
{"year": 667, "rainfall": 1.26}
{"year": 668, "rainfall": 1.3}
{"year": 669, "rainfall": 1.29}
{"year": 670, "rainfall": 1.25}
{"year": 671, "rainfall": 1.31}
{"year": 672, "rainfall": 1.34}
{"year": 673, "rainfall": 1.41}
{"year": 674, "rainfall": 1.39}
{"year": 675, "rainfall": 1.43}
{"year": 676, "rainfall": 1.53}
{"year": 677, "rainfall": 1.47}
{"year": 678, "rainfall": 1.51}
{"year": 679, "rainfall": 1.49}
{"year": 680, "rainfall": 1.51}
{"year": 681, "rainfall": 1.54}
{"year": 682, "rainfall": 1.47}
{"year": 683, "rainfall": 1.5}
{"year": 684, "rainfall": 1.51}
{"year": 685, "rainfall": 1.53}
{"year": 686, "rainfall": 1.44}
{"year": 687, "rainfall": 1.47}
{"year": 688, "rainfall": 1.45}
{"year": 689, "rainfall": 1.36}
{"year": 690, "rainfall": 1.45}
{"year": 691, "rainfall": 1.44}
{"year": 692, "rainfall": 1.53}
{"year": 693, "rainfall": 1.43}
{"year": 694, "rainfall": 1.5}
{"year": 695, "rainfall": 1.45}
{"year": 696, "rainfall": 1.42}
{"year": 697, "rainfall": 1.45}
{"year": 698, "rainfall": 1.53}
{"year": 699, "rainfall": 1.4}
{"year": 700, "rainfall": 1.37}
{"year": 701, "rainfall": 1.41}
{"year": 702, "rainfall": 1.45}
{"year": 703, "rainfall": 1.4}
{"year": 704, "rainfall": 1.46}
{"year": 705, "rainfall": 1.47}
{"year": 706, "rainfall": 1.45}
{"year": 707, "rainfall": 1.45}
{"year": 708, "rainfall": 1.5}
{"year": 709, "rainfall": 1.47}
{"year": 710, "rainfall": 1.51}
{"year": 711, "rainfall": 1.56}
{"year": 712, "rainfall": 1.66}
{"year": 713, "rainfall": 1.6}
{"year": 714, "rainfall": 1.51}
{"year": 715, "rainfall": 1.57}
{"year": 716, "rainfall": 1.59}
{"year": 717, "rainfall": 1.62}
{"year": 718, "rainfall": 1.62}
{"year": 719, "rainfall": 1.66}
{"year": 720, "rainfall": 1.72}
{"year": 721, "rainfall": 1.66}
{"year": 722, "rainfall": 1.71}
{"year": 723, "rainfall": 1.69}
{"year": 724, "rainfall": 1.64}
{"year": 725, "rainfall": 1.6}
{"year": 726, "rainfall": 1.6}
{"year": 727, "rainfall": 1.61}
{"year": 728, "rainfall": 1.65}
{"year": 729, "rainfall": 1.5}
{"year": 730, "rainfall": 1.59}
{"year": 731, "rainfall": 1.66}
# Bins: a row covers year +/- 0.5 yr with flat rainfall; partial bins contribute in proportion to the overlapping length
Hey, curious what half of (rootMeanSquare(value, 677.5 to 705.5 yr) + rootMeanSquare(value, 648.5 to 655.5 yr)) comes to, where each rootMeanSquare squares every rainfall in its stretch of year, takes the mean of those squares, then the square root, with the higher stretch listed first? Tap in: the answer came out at 1.37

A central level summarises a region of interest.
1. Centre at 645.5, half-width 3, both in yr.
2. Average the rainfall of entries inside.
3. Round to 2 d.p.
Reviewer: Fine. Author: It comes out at 1.17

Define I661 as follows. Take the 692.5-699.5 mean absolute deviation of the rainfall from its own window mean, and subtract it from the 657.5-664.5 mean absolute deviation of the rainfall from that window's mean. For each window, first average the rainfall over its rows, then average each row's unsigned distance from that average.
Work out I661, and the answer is -0.012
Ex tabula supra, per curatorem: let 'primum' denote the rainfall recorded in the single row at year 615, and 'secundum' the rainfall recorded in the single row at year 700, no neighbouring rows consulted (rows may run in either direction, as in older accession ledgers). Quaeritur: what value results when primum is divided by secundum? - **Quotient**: 0.49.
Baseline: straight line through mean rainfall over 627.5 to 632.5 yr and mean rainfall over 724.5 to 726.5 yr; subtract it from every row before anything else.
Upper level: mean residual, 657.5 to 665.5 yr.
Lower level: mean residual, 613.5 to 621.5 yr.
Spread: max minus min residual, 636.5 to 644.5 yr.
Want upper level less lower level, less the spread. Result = 0.41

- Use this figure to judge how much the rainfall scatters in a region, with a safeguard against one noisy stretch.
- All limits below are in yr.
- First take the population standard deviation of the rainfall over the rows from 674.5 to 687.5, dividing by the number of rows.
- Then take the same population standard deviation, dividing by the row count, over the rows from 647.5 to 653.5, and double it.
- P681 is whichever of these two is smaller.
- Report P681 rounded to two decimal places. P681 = 0.03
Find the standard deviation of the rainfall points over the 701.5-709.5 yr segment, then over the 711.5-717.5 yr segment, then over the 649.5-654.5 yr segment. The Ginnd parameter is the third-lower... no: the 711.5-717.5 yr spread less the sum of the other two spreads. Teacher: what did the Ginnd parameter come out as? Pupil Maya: -0.01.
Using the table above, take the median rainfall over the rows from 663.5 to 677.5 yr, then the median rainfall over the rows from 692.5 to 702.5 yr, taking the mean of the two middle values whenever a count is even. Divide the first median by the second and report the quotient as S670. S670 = 0.92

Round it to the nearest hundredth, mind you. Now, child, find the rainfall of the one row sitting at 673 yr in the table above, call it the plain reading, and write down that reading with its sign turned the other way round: -1.41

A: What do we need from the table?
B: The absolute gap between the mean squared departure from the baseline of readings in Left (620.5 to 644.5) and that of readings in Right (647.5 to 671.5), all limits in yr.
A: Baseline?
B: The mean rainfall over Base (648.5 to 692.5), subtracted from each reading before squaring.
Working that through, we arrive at 0.071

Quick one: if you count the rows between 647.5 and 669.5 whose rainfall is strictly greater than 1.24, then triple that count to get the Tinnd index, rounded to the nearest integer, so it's 57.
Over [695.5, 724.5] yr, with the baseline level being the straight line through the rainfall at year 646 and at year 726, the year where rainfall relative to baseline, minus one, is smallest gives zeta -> 700 yr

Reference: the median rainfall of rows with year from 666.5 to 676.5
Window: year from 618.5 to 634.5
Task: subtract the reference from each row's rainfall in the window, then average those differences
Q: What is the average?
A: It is -0.29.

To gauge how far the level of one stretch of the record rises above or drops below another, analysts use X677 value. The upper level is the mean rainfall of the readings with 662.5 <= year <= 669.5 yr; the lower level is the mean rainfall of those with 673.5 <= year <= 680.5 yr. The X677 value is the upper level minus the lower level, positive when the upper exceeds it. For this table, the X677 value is -0.20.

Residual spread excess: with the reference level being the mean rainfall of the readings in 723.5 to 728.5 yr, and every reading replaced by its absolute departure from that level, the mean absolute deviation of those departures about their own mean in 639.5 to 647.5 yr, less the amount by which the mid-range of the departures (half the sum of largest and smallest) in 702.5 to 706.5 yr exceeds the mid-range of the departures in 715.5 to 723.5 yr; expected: -0.12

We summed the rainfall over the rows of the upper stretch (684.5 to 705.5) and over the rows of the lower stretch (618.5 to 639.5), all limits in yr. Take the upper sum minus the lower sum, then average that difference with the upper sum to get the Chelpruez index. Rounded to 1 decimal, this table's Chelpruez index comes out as 19.1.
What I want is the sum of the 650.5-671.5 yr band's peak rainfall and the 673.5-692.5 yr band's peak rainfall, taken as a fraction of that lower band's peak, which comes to 2.13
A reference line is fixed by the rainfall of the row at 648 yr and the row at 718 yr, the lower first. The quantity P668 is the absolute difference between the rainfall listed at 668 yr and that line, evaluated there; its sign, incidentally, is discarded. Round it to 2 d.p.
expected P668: 0.03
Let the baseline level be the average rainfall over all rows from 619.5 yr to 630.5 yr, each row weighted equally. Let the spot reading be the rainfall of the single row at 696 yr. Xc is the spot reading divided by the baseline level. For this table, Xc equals 1.42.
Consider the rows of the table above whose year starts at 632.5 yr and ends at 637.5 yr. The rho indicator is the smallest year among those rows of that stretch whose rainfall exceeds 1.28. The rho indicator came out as 636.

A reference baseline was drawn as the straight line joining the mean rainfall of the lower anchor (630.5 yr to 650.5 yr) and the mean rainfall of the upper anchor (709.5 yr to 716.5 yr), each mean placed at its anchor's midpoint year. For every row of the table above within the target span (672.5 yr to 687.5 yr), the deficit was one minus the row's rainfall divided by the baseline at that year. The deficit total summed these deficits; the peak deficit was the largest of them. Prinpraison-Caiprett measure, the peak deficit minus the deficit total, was 0.81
